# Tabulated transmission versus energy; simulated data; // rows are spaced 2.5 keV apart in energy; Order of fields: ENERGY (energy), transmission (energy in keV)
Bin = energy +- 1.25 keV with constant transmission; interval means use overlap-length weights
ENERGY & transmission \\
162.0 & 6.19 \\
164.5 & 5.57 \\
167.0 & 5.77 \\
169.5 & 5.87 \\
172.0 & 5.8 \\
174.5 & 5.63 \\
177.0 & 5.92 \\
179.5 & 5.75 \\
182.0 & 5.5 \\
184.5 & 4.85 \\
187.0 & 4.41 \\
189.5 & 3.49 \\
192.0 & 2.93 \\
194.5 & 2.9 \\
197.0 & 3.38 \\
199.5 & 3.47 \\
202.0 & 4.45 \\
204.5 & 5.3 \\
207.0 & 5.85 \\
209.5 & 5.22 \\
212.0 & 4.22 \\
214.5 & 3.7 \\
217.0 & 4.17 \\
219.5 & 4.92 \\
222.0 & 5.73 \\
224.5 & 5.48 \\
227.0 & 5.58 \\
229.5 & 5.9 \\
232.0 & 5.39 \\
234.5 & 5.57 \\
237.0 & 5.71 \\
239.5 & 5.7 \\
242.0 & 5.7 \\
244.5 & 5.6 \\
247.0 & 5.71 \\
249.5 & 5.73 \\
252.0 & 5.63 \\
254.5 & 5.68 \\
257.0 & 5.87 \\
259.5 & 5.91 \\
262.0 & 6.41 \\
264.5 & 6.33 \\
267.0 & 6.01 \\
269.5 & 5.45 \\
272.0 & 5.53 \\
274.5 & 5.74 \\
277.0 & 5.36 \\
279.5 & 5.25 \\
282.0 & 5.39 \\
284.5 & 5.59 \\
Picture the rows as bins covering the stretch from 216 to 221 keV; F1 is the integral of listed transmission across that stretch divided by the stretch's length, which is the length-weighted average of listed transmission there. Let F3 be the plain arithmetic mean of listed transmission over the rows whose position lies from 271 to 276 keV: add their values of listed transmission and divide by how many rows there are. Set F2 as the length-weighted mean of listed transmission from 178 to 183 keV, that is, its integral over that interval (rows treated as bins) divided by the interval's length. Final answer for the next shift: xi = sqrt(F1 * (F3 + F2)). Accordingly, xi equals 7.22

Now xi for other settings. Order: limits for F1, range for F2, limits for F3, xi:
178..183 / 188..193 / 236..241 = 7.12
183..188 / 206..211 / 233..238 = 7.21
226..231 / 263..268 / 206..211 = 8.20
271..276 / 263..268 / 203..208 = 8.14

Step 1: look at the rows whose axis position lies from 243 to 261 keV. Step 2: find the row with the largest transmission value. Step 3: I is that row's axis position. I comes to 259.5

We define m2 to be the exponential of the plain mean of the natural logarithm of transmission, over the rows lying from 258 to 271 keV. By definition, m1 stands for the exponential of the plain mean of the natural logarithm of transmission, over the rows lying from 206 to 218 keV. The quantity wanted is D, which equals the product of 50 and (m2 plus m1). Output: 529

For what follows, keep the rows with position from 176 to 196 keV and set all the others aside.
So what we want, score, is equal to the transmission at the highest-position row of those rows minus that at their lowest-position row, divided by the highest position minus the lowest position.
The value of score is -0.17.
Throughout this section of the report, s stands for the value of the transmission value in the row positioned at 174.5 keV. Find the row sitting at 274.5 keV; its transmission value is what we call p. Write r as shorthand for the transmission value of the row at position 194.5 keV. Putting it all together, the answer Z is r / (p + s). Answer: 0.26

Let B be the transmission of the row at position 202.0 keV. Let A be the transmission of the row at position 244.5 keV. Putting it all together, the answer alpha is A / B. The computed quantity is 1.3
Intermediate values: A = 5.6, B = 4.45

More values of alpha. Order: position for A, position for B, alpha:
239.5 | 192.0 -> 1.9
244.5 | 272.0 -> 1.0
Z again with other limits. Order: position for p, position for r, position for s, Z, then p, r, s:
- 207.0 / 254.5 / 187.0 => 0.55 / 5.85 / 5.68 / 4.41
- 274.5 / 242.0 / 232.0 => 0.51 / 5.74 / 5.7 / 5.39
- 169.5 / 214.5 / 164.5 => 0.32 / 5.87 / 3.7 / 5.57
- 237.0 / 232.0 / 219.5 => 0.51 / 5.71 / 5.39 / 4.92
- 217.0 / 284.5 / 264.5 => 0.53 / 4.17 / 5.59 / 6.33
